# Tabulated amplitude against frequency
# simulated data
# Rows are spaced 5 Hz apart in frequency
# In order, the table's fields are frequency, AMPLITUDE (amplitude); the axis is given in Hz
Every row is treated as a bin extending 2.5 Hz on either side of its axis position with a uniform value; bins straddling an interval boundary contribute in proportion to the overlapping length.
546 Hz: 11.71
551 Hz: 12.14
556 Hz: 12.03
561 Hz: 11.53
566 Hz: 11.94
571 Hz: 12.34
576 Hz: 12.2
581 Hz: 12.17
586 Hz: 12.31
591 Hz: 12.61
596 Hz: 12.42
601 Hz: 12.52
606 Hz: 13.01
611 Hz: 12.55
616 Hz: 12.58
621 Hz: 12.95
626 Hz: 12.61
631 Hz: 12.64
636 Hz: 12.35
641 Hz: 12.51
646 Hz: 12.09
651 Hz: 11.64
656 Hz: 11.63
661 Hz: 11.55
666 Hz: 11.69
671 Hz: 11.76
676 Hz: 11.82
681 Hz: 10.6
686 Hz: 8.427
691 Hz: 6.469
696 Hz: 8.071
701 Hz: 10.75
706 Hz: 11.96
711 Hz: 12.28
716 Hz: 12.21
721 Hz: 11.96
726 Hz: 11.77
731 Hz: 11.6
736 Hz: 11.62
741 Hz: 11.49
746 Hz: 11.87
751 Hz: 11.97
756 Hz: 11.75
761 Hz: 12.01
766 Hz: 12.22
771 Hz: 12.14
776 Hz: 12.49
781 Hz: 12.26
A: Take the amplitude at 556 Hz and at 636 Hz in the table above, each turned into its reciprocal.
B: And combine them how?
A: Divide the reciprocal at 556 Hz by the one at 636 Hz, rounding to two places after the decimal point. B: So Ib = 1.03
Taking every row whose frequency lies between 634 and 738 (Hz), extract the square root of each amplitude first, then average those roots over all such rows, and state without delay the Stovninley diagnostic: 3.33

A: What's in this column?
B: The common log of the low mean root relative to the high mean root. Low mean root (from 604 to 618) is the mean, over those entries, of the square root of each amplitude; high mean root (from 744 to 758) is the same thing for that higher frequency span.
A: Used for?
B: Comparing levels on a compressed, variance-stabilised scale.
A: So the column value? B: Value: 0.015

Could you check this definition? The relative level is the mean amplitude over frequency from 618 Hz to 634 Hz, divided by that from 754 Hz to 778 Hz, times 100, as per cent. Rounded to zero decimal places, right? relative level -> 105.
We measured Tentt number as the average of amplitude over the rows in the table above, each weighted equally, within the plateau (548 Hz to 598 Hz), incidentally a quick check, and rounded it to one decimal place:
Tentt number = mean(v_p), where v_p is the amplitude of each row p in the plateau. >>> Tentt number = 12.2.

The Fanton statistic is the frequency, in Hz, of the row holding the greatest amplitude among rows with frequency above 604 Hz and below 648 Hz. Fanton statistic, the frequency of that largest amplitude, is 606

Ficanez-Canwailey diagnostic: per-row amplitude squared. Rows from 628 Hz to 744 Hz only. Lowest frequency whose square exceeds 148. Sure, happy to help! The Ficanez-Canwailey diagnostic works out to 631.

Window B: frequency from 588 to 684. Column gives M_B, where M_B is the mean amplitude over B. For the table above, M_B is 12.2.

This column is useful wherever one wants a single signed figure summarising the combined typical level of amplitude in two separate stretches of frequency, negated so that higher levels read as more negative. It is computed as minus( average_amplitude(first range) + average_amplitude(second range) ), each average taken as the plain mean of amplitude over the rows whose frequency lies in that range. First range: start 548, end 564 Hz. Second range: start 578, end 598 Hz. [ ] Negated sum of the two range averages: -24.3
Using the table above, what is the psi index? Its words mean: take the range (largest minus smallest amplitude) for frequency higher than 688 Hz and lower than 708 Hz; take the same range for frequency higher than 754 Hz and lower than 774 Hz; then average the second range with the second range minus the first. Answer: -2.3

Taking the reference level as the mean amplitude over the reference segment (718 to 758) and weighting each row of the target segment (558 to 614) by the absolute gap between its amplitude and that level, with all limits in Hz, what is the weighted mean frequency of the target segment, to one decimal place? 592.3 Hz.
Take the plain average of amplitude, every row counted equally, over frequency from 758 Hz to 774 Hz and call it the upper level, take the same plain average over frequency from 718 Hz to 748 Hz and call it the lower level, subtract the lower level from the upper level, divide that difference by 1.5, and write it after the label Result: 0.3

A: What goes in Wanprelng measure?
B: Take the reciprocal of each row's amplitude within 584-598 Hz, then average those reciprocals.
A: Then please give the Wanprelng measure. 0.080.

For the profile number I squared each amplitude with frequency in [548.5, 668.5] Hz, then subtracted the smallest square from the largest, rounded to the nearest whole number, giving 36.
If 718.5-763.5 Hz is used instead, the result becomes 12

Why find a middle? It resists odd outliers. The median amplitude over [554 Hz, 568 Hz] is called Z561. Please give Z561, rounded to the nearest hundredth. 11.94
